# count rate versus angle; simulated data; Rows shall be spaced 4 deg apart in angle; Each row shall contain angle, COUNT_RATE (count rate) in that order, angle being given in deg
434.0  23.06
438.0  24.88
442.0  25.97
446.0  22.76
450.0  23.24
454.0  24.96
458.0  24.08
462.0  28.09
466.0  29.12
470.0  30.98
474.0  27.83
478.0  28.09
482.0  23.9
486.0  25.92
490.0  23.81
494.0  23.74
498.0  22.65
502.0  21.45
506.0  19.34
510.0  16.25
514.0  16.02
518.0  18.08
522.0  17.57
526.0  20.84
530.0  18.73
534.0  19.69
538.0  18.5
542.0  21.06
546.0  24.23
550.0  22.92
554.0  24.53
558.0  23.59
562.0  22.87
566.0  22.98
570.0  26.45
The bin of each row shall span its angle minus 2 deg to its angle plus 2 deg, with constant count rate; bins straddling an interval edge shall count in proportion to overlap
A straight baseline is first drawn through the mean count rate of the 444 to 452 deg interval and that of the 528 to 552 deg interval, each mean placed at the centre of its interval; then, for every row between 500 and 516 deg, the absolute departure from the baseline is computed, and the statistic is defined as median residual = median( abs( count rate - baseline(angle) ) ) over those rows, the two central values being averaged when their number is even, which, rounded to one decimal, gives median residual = 3.8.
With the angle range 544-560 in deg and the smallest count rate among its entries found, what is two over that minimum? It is 0.087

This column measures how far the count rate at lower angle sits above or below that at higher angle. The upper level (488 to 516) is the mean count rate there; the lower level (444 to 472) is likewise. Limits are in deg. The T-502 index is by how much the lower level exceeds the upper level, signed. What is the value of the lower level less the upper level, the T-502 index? 6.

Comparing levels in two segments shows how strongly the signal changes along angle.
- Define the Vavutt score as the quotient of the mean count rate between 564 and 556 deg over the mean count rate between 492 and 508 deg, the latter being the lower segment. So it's 1.07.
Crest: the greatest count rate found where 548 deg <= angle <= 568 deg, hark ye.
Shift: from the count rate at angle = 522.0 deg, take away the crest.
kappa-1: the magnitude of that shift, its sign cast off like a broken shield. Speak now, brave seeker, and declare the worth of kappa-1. 7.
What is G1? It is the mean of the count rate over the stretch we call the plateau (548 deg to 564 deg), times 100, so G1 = 2348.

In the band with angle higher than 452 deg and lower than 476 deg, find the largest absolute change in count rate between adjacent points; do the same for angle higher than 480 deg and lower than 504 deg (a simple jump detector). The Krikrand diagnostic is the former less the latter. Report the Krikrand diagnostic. 1.9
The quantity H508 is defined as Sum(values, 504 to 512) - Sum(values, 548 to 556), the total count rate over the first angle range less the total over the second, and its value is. -12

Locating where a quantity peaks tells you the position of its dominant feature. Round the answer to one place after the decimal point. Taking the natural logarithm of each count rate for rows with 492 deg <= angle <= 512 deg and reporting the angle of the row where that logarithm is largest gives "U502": 494.0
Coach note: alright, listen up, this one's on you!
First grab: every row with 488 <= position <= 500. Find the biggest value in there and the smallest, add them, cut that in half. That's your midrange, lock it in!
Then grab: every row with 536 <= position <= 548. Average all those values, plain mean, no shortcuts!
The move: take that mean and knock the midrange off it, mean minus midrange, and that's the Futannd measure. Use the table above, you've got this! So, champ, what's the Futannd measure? -2.0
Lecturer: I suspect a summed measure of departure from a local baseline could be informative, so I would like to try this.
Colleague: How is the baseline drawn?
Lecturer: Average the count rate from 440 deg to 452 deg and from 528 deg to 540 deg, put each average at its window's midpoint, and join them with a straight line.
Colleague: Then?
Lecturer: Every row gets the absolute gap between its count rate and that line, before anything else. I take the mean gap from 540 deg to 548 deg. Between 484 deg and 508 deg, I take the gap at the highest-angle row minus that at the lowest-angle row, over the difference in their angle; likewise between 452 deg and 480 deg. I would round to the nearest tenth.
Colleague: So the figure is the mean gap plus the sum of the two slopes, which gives 4.3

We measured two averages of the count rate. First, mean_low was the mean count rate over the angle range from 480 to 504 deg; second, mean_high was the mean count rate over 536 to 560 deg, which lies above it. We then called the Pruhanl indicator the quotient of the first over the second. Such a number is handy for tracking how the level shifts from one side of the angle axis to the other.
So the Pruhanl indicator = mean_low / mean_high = 1.05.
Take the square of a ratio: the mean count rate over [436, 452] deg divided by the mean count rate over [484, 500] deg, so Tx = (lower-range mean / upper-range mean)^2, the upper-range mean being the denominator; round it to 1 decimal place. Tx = 1.0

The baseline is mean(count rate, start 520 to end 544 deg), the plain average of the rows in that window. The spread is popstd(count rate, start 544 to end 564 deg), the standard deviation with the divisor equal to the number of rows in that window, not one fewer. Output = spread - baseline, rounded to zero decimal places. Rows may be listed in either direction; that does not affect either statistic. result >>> -19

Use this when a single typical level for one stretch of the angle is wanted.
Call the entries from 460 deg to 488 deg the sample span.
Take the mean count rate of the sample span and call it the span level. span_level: 28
